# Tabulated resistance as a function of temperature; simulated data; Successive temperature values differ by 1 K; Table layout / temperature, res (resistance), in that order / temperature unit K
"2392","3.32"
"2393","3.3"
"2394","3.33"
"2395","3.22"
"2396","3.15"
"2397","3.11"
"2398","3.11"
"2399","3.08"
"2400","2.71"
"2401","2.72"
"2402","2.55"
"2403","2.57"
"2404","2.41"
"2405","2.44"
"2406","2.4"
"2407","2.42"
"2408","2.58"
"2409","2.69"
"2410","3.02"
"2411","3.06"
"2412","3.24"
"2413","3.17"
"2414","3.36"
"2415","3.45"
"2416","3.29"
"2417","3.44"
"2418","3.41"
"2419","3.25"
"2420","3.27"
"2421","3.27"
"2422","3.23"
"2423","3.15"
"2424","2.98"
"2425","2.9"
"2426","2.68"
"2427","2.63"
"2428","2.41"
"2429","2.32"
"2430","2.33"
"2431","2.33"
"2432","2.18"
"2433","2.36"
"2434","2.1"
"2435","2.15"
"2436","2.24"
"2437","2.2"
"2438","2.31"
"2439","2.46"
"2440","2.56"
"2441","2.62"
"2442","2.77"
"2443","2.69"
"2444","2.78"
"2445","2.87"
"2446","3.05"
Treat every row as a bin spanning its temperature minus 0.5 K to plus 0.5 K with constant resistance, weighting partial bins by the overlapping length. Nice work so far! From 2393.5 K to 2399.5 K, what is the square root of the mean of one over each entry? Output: 0.56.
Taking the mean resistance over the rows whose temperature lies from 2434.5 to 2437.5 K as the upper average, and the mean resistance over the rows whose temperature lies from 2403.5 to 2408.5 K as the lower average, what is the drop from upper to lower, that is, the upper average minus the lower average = -0.3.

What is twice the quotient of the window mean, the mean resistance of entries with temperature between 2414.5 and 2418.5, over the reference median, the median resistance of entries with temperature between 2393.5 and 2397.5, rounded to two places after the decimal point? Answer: 2.13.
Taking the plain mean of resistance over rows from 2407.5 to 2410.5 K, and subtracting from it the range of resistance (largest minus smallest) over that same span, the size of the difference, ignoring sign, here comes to 2.32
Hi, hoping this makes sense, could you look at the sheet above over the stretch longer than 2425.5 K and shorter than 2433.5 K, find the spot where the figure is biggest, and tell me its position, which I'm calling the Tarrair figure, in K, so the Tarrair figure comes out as 2426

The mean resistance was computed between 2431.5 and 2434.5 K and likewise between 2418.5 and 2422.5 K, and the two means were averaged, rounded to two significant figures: 2.7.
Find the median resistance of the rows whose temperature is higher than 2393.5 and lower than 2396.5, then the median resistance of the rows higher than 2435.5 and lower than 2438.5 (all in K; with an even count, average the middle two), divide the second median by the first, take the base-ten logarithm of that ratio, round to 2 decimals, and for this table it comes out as -0.16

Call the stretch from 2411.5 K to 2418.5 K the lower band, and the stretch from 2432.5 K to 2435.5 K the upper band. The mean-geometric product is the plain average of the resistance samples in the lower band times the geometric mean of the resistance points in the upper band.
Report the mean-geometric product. 7.3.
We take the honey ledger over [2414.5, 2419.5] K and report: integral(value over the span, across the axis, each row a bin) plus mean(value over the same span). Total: 20.2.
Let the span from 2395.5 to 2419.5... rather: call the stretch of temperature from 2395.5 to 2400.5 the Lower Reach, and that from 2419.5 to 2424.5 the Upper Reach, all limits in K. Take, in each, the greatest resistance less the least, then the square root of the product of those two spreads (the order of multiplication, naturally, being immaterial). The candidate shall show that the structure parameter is 0.36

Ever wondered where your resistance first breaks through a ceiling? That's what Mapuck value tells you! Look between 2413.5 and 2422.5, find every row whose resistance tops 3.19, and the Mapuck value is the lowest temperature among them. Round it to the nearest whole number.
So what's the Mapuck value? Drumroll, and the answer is 2414 K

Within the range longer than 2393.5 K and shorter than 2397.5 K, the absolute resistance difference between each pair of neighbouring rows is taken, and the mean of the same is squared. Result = 0.0054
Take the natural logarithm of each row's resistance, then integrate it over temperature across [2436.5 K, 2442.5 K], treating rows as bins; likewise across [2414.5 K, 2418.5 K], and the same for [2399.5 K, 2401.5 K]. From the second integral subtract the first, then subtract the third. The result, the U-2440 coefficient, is -2.6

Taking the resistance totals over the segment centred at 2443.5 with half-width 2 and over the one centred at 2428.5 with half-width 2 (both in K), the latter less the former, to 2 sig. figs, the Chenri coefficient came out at -1.4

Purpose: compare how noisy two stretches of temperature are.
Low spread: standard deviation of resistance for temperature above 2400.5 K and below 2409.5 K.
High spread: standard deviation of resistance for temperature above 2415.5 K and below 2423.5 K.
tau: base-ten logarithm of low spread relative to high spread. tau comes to 0.1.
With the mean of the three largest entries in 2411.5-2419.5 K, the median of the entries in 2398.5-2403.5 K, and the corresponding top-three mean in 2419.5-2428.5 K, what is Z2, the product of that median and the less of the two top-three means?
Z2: 8.8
